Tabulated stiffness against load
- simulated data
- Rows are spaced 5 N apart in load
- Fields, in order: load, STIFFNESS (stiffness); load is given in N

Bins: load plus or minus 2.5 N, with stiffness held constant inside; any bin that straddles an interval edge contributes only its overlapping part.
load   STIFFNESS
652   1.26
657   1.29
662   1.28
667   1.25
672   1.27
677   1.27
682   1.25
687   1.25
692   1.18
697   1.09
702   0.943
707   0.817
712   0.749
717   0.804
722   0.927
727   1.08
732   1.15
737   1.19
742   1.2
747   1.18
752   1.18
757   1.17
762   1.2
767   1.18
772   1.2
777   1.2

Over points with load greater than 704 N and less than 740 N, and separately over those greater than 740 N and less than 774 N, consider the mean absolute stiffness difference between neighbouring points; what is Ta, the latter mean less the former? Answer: -0.07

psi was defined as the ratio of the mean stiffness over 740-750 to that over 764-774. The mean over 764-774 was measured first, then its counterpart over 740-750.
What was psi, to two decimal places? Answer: 1.00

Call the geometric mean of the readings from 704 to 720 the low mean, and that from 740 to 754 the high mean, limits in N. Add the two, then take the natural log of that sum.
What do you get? 0.68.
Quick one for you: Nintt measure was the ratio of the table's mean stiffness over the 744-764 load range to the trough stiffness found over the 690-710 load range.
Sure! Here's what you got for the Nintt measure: 1.4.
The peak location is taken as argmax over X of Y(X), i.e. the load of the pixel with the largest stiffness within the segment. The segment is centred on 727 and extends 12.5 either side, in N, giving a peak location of 737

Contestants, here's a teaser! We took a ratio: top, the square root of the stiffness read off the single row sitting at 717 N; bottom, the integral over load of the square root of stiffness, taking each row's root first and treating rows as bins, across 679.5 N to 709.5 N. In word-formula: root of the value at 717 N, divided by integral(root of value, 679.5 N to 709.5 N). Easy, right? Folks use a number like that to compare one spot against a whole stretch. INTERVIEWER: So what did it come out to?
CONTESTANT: 0.029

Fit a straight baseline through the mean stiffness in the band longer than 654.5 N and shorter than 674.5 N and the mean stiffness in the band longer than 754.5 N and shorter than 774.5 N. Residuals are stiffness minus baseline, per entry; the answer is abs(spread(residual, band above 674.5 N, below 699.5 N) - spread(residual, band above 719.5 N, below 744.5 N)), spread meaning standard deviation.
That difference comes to 0.05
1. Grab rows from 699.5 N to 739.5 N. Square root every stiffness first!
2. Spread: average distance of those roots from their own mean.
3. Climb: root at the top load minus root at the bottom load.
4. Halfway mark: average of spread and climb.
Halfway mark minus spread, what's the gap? 0.025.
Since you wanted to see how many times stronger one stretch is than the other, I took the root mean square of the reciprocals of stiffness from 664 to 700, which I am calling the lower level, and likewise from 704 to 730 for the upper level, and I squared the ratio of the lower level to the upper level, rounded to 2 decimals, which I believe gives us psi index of 0.49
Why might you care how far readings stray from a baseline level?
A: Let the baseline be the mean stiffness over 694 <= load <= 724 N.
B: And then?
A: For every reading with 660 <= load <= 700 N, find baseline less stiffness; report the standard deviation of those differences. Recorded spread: 0.06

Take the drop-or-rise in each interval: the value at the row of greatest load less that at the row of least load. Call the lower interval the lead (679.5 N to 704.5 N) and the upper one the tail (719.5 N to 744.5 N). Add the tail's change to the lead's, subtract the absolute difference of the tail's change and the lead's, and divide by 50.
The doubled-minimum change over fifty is -0.012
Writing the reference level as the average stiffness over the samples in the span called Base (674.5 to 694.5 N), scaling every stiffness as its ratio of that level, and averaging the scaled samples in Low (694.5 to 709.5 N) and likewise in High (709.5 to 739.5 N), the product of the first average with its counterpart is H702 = 0.61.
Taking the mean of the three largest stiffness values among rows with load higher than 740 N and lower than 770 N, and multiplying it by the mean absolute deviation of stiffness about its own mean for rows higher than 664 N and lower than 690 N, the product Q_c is 0.011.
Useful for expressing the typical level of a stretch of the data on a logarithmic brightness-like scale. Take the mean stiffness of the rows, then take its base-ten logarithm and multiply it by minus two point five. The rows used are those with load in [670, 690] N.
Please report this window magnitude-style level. -0.25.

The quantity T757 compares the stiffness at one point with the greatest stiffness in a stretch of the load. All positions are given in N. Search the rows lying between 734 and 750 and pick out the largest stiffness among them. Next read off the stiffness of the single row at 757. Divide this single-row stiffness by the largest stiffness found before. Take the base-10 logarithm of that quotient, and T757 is -0.011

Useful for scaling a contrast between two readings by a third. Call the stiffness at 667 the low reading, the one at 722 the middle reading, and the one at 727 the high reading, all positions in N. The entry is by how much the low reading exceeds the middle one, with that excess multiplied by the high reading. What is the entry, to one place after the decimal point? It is 0.3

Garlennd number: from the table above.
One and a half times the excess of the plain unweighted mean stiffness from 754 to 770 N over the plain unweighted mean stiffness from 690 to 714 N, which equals 0.3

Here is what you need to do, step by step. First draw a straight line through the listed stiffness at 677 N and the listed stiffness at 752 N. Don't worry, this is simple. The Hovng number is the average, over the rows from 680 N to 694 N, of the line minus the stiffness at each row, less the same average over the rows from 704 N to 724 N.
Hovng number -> -0.37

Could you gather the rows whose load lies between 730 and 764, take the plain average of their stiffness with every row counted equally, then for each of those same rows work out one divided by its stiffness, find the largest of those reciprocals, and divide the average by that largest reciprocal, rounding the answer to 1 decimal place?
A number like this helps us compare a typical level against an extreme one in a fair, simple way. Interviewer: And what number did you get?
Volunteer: 1.4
